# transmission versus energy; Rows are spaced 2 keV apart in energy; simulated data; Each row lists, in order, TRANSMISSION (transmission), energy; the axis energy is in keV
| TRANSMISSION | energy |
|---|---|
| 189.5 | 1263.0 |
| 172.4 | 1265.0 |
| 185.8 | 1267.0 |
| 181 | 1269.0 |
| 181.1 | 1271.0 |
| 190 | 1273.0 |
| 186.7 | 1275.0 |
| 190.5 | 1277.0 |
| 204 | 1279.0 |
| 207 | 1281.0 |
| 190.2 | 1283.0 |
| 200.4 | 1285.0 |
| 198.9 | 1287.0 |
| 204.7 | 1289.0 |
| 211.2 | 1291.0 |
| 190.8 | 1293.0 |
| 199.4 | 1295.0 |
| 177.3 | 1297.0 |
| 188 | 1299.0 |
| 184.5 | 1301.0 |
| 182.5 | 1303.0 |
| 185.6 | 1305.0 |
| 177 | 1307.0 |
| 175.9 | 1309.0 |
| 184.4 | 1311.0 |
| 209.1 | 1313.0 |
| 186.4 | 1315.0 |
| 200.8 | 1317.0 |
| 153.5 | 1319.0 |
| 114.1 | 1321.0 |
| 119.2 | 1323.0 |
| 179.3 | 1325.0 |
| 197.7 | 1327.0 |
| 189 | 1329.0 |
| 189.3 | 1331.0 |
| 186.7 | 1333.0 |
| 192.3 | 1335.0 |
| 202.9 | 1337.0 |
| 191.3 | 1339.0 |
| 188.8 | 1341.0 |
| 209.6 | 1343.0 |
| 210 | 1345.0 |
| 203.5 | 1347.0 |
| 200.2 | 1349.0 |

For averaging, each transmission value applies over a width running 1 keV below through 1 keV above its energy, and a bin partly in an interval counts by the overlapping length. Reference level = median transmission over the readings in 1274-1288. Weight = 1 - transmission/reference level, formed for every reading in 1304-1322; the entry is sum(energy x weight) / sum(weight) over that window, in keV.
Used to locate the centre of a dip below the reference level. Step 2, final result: 1316.0 keV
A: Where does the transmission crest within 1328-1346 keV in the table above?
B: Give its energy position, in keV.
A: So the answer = 1345.0 keV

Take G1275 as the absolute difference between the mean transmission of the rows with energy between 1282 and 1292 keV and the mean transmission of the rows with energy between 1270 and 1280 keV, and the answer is 10.6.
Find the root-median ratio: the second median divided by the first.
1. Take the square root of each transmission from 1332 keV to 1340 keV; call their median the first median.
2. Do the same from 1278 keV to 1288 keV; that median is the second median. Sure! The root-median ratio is 1.02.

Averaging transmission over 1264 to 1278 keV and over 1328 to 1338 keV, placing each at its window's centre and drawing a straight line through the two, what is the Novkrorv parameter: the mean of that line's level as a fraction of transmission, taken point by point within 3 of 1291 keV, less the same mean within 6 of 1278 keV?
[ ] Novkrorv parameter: -0.03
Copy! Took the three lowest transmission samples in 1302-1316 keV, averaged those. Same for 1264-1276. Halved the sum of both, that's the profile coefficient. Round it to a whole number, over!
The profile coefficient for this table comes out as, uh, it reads 178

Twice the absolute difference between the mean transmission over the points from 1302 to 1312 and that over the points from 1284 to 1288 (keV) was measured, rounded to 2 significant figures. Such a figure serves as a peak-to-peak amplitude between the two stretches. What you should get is 37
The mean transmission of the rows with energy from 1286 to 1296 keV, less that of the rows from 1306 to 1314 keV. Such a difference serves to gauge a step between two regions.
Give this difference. 14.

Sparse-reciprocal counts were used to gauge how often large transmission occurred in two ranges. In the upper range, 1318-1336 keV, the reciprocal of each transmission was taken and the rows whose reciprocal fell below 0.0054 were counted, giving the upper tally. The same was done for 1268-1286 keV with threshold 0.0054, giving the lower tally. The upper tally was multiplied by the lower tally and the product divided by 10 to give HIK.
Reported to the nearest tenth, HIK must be 3.5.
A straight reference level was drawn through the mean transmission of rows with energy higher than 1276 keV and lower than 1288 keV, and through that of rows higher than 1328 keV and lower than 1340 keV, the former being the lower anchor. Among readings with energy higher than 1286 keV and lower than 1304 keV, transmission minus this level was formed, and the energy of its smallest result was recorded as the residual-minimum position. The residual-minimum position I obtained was 1297.0 keV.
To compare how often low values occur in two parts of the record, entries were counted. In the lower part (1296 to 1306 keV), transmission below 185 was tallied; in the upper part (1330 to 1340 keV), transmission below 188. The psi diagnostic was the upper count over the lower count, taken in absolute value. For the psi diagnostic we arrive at 0.33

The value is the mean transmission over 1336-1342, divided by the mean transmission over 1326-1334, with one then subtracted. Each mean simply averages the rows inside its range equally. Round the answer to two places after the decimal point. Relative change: 0.02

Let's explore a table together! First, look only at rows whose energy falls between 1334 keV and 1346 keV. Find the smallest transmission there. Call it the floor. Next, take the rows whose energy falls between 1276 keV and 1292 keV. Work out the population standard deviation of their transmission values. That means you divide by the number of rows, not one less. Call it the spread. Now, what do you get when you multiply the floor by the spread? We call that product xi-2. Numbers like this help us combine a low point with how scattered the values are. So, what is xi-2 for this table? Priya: 1325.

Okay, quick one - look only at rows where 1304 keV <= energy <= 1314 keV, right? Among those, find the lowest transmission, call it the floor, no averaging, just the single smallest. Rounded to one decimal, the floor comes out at 175.9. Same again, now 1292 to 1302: 177.3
